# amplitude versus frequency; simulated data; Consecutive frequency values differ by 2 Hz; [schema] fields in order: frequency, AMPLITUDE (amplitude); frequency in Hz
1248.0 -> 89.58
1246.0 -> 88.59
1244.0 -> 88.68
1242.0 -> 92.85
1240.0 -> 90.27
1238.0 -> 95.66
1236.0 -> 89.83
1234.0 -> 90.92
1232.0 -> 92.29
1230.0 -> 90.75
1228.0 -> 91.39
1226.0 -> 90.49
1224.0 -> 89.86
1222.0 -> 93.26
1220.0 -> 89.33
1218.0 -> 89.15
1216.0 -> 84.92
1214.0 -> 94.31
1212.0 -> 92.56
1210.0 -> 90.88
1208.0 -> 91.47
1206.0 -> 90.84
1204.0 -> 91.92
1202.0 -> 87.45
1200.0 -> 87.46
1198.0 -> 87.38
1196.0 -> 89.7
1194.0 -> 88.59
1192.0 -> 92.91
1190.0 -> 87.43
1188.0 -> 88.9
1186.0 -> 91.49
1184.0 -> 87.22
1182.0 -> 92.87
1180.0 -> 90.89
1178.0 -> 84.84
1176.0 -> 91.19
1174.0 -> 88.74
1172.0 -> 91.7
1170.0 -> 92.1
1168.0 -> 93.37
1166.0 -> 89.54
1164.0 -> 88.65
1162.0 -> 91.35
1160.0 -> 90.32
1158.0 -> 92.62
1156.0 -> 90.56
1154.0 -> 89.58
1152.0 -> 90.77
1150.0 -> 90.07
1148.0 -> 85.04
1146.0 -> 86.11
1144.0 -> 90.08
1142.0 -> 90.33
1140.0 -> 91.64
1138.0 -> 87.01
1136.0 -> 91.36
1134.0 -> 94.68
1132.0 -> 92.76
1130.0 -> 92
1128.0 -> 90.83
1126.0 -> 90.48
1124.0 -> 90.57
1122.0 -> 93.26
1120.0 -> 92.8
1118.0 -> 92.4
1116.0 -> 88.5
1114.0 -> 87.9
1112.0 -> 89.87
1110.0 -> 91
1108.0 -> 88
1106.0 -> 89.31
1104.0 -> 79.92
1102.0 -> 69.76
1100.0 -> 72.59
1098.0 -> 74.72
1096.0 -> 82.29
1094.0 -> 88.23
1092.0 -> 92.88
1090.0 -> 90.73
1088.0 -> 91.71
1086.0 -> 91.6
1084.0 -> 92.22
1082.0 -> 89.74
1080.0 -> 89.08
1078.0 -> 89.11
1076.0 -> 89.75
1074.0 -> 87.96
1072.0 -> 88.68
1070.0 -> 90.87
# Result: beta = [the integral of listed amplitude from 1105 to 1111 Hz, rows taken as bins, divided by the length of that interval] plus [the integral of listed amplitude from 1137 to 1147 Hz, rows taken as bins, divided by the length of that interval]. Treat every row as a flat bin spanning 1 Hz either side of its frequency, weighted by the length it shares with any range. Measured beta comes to 178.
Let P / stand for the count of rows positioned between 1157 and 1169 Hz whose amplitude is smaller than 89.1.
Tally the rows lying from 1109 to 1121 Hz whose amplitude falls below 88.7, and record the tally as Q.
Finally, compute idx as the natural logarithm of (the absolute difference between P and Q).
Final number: 0.0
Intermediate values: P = 1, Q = 2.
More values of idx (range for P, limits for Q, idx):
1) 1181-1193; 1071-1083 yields 0.0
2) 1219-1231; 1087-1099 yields 1.1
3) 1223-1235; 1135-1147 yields 0.7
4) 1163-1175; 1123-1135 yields 0.7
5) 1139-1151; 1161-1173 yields 0.0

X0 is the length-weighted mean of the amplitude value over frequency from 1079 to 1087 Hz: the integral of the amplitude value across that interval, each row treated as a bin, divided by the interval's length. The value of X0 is 90.7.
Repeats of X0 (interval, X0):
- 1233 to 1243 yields 91.9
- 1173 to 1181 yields 88.9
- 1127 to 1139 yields 91.4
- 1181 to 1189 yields 90.1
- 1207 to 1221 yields 90.4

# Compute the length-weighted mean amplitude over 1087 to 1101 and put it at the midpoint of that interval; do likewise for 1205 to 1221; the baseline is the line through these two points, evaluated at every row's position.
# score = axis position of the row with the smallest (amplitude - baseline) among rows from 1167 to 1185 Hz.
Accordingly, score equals 1178.0 Hz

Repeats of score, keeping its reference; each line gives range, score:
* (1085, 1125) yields 1102.0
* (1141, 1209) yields 1178.0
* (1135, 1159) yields 1148.0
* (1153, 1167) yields 1164.0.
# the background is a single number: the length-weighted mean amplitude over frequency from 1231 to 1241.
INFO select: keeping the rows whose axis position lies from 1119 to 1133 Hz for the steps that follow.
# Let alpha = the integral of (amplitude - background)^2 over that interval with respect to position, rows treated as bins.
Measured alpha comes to 17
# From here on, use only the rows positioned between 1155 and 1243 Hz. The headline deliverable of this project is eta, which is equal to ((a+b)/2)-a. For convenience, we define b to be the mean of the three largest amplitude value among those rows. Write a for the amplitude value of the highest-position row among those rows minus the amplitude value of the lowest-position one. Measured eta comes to 46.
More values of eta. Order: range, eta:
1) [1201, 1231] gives 45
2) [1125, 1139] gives 48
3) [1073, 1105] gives 50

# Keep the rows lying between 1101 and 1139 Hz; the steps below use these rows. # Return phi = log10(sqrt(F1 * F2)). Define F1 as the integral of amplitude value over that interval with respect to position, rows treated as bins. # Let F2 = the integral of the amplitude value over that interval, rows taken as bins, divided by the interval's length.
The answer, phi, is 2.740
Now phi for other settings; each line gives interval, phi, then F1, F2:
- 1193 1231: 2.745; 3423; 90.1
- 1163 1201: 2.743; 3410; 89.7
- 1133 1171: 2.745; 3430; 90.3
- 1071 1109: 2.726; 3277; 86.2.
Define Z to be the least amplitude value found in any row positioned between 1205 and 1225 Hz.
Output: 84.92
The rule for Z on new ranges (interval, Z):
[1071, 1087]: 87.96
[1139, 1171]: 85.04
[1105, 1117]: 87.9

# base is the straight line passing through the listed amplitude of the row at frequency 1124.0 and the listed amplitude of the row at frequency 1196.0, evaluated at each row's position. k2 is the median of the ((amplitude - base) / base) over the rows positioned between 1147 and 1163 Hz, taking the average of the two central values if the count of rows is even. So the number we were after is 0.003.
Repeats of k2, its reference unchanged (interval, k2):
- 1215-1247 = 0.013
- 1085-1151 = -0.002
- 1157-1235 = 0.014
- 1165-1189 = 0.012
